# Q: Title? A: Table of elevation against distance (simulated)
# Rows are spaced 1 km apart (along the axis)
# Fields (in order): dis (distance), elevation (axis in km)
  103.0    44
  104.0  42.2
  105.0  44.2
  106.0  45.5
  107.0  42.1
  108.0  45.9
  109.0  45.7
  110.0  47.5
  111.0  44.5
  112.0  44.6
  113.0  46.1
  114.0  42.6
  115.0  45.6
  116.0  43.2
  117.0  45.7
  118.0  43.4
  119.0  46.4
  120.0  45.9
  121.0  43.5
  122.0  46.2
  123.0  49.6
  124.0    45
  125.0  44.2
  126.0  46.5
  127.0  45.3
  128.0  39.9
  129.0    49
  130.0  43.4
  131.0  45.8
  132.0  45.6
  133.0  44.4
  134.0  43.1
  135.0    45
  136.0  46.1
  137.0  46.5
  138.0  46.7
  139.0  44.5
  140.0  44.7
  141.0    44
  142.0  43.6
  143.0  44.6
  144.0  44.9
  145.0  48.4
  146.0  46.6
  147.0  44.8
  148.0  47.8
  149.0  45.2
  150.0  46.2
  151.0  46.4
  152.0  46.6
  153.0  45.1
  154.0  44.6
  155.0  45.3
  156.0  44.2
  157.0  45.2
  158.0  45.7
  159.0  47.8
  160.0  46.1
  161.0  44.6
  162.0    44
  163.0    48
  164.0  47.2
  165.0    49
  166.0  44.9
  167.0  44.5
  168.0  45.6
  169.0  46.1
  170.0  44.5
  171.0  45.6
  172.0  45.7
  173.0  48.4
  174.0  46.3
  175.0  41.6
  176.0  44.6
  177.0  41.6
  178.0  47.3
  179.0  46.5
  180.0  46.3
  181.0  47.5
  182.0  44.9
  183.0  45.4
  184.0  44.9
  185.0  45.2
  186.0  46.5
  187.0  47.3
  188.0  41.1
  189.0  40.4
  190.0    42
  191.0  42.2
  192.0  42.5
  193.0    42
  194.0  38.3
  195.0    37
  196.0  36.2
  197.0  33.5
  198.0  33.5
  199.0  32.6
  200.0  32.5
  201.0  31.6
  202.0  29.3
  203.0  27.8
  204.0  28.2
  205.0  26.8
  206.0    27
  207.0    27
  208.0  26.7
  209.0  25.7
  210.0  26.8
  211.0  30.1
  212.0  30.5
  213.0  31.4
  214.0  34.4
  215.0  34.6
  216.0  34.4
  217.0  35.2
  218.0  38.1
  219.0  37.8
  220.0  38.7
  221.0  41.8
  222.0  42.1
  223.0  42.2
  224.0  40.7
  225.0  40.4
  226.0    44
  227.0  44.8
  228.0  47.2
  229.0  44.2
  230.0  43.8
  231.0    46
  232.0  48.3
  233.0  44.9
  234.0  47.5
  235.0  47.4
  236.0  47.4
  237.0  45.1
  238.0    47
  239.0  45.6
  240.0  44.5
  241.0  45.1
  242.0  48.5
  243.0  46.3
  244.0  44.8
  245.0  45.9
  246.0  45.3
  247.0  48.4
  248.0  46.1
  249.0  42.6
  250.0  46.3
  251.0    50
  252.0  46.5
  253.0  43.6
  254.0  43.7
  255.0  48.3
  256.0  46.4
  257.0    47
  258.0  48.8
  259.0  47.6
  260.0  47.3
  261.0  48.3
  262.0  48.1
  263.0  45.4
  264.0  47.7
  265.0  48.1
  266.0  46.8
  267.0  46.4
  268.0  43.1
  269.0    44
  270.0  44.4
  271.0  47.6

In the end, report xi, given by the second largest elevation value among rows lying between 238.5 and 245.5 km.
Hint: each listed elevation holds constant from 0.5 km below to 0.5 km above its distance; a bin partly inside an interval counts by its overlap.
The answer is 46.3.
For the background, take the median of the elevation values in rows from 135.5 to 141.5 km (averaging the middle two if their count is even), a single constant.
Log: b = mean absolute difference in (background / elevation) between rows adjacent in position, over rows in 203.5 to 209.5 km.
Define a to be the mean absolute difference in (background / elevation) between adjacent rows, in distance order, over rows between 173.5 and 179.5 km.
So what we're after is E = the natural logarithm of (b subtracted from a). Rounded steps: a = 0.08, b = 0.036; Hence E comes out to -3.1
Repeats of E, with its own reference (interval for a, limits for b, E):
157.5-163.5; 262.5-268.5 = -4.7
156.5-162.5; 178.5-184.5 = -5.1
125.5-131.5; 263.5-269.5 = -2.5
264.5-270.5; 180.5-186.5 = -5.2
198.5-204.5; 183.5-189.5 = -4.6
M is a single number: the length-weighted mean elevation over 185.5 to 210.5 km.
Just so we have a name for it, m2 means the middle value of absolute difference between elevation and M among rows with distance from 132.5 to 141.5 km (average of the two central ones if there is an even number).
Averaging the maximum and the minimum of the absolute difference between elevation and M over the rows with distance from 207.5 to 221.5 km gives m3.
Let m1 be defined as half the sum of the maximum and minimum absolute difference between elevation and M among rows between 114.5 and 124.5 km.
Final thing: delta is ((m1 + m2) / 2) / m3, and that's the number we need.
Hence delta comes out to 2.5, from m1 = 12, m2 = 10.1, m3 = 4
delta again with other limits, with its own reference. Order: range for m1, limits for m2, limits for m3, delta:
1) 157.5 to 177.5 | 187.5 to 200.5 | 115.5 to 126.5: 0.6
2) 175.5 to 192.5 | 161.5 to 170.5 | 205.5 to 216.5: 2.3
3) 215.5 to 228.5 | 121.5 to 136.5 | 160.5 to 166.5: 0.7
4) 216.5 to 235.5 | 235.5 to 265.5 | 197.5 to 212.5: 1.9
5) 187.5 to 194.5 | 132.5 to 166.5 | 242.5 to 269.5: 0.7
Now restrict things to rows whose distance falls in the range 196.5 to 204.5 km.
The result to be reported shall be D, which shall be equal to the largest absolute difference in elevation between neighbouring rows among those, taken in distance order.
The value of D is 2.3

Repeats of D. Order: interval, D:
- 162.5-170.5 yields 4.1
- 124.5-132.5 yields 9.1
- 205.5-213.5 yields 3.3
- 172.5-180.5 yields 5.7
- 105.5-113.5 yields 3.8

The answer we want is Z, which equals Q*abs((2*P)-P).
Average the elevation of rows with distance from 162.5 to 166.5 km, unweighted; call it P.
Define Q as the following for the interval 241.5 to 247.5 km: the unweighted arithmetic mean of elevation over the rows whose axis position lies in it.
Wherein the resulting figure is 2200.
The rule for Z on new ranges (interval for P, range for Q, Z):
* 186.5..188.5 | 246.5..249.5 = 2020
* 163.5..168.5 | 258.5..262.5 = 2211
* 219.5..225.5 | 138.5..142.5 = 1811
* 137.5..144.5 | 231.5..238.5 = 2093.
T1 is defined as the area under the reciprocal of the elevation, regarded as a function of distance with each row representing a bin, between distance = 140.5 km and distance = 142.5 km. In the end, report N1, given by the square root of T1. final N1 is 0.214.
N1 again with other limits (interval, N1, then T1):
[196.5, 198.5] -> 0.244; 0.060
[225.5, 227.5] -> 0.212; 0.045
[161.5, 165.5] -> 0.292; 0.085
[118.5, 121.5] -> 0.258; 0.066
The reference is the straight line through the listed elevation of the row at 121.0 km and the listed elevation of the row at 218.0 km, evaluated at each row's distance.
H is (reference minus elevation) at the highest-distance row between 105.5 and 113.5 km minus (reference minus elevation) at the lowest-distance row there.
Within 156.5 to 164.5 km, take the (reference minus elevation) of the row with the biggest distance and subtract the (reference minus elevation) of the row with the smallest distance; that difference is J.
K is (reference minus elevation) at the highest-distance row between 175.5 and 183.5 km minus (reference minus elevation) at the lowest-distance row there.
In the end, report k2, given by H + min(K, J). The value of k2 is -3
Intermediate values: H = -1.0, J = -2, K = -1.2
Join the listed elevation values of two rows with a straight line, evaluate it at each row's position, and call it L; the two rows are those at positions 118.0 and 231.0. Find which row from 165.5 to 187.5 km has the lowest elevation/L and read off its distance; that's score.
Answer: 177.0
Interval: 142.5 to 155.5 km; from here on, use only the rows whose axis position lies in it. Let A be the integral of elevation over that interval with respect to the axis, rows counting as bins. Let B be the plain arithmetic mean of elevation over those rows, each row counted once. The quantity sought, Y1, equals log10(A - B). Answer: 2.7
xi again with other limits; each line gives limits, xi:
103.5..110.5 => 45.9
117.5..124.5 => 46.4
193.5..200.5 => 37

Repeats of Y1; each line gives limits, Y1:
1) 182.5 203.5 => 2.9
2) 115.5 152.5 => 3.2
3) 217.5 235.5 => 2.9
